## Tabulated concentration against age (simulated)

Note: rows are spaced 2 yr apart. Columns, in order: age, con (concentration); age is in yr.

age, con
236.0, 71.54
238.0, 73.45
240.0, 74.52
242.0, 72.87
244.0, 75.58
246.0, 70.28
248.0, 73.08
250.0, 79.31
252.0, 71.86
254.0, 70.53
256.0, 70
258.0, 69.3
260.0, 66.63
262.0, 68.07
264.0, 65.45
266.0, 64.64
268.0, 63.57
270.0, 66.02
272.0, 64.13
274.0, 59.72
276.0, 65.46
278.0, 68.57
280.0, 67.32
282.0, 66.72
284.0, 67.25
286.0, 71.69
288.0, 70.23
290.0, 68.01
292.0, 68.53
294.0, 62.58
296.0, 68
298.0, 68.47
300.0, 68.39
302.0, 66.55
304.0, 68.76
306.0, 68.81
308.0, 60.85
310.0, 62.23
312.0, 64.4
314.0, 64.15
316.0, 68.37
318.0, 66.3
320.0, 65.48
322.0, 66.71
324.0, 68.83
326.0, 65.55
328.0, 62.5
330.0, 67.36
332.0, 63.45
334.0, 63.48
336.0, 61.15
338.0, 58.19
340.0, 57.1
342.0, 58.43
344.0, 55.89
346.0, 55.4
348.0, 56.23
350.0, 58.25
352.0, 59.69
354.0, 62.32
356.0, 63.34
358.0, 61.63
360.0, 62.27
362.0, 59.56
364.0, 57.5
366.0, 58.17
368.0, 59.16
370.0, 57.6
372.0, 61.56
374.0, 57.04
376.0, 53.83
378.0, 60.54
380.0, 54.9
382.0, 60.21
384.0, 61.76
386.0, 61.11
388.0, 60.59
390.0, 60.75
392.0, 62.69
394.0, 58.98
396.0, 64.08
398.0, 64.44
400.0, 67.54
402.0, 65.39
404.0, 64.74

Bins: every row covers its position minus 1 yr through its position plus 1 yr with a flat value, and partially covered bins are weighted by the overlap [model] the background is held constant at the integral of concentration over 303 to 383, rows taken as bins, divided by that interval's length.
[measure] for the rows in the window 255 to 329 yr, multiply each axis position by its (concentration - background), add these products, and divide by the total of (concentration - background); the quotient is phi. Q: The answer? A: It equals 290.5 yr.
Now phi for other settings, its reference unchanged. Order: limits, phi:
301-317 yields 308.3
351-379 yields 371.3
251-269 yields 257.9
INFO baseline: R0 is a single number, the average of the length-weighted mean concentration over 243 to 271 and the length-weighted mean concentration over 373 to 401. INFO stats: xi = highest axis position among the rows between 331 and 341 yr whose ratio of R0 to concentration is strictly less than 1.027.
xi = 334.0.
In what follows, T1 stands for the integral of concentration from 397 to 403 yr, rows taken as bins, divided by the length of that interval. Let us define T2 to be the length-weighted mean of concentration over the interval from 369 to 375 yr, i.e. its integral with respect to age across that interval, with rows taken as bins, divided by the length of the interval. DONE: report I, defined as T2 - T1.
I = -7.1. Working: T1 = 66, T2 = 58.7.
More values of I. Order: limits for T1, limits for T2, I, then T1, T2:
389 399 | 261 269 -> 3.2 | 62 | 65.4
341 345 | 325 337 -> 6.8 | 57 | 63.9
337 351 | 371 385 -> 1.5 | 57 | 58.5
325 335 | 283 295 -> 3.6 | 64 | 68.0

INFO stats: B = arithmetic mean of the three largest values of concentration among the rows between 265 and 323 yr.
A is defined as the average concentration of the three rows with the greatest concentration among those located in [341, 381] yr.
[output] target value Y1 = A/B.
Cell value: 0.89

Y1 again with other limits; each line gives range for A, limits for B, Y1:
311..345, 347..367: 1.09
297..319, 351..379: 1.10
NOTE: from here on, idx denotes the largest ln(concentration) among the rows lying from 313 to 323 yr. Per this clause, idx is 4.22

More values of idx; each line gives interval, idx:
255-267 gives 4.25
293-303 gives 4.23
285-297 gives 4.27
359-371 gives 4.13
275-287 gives 4.27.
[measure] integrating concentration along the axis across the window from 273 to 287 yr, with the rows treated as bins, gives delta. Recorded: 933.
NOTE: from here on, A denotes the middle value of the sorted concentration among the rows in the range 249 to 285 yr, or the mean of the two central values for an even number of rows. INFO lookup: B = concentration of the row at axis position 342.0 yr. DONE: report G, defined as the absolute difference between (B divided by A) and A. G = 66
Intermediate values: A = 67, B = 58.43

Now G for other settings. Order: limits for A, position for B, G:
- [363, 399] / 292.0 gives 59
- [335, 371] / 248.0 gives 57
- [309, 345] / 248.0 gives 63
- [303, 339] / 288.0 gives 64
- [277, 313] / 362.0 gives 67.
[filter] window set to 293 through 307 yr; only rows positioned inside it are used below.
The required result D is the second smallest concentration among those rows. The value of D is 66.55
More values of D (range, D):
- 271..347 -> 55.89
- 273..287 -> 65.46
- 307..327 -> 62.23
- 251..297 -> 62.58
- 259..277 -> 63.57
